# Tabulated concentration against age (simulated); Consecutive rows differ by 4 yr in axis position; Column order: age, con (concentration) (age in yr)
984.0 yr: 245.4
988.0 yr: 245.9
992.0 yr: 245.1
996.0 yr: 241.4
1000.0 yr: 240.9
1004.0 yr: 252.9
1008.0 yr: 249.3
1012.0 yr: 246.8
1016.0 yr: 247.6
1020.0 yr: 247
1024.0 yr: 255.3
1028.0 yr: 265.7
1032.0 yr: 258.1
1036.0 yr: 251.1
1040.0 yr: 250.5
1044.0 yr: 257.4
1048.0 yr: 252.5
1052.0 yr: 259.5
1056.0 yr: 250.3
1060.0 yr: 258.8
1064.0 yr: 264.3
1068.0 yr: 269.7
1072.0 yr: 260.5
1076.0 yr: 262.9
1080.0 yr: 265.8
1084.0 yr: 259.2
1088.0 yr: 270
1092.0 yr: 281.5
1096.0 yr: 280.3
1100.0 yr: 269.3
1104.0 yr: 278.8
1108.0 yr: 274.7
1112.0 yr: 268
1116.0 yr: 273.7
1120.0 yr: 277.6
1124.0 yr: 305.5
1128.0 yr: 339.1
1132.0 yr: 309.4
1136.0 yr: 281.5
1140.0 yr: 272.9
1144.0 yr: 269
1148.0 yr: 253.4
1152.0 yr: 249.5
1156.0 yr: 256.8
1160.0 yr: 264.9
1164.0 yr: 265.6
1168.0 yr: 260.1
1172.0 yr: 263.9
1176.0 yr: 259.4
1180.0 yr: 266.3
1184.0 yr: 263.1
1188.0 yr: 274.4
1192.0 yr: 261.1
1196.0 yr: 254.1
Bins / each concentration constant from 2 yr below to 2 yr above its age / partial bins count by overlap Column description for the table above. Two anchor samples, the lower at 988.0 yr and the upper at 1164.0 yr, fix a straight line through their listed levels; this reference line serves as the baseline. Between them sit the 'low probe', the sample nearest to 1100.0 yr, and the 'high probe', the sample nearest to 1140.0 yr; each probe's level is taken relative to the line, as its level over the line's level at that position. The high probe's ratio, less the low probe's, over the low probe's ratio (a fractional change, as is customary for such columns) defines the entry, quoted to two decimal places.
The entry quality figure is 0.00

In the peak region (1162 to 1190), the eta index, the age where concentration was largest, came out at 1188.0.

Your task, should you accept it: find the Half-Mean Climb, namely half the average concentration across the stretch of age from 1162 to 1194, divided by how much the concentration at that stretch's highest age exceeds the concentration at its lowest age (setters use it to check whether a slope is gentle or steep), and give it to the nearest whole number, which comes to -29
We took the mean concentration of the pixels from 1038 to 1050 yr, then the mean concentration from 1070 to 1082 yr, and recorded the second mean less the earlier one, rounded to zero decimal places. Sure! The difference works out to 10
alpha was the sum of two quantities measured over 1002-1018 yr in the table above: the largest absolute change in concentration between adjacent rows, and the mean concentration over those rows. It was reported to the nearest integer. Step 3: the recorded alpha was 253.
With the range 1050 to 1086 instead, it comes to 270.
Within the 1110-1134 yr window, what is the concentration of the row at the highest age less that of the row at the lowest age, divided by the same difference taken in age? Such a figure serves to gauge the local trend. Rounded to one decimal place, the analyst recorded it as 2.1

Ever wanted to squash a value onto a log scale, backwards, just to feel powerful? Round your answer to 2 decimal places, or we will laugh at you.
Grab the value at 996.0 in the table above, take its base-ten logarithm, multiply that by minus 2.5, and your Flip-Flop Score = -5.96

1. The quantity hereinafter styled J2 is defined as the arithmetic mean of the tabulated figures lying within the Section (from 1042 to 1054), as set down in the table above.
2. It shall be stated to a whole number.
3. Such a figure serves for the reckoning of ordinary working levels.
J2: 256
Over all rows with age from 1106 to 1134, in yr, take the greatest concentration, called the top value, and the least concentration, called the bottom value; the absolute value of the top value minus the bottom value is 71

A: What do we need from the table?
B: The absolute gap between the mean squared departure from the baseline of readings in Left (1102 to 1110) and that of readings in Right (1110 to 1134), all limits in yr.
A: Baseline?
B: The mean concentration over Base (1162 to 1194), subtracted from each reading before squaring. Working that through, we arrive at 1444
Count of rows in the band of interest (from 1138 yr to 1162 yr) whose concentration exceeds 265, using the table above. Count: 2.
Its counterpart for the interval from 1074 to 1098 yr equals 4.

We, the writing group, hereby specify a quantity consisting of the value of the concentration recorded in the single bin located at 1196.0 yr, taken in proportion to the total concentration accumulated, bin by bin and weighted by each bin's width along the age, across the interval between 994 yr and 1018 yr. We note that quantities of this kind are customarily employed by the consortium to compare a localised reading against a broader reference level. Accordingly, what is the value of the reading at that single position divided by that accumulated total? 0.0430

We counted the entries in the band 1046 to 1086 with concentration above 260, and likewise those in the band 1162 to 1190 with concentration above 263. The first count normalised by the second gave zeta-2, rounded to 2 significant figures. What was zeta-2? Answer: 1.0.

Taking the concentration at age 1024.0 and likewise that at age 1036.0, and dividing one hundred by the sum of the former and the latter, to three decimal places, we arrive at 0.197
